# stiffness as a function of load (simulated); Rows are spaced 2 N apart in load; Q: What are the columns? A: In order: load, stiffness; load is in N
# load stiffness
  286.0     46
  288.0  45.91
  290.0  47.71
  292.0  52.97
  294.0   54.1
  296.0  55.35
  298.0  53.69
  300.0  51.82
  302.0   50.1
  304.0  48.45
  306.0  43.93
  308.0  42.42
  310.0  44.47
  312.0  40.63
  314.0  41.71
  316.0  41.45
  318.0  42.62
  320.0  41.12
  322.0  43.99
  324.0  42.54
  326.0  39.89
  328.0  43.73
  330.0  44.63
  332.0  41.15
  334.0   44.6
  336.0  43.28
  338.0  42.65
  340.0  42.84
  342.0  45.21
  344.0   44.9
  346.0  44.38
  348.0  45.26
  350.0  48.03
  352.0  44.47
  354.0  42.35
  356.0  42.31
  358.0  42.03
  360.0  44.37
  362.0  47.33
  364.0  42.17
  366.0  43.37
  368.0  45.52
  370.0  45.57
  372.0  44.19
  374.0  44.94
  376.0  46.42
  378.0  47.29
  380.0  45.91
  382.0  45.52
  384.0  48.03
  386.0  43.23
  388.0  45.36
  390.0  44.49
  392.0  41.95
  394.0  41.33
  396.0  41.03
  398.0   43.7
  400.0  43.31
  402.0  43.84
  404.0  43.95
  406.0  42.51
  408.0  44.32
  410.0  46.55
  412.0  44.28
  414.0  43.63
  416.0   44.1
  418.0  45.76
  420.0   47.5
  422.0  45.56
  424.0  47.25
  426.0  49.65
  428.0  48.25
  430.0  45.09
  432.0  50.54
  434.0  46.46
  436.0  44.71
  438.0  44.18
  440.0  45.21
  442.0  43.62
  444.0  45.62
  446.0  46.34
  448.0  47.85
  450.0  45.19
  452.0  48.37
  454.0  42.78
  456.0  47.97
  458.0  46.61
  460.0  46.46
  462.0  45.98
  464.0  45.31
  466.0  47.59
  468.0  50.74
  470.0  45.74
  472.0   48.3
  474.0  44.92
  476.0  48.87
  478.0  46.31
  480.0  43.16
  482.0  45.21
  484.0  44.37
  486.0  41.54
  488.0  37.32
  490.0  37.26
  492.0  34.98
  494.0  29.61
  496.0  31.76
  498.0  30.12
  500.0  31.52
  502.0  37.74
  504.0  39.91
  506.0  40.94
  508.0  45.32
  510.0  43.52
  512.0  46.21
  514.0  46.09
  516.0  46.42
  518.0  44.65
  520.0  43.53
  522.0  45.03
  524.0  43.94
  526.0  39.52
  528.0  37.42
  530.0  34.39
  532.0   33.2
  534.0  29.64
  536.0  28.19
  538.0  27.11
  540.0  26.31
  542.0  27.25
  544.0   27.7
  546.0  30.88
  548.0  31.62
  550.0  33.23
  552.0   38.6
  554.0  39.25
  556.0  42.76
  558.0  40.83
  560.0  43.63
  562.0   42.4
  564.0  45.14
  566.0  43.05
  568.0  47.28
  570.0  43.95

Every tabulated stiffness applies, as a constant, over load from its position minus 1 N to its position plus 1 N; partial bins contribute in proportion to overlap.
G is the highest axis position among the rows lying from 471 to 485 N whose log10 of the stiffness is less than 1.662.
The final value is 484.0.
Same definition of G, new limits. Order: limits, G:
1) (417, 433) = 430.0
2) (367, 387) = 386.0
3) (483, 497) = 496.0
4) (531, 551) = 550.0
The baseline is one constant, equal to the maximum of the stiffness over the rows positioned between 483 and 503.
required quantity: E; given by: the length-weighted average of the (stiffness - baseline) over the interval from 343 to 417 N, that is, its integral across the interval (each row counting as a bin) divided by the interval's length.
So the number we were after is 0.0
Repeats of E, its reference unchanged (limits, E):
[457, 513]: -2.3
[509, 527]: 0.0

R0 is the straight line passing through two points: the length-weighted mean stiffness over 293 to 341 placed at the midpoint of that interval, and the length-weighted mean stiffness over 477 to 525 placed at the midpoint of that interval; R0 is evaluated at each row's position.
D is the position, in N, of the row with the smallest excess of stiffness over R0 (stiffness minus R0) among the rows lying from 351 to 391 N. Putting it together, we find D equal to 358.0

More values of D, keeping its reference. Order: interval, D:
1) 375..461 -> 396.0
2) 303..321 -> 312.0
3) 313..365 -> 326.0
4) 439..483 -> 454.0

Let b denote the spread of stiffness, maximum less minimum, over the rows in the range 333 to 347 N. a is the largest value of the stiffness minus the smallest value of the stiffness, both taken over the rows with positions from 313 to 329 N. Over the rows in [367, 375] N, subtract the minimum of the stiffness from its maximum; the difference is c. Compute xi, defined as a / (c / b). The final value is 8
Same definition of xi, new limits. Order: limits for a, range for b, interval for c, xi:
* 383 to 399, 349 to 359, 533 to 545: 13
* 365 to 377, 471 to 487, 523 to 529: 3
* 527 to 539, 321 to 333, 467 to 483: 6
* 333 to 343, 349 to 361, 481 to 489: 2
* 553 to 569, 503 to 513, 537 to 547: 11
